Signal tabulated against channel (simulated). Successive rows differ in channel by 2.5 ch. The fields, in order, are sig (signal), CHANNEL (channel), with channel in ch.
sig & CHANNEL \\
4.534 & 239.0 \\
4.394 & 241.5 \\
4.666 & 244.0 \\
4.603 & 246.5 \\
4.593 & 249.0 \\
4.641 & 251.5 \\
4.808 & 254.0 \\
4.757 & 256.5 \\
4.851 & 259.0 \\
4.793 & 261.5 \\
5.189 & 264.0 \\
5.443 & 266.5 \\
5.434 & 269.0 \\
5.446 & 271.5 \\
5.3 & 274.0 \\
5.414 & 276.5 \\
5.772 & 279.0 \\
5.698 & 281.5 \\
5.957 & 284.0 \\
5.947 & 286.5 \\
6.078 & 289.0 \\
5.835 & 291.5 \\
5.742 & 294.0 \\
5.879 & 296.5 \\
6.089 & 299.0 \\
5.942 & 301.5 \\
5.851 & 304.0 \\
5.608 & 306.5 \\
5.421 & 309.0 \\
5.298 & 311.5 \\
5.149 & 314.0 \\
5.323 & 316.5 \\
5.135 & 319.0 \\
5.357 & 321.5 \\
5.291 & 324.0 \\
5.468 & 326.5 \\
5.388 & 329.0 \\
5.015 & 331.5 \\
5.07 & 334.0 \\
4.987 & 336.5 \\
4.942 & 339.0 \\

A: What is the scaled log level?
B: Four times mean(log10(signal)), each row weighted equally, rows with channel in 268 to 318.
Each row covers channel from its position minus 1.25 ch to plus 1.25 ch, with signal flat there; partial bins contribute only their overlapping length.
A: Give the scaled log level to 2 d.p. 3.01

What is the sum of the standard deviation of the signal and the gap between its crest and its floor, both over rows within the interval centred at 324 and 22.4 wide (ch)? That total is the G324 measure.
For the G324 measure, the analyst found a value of 0.6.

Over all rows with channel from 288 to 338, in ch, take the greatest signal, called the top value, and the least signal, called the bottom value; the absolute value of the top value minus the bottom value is 1.10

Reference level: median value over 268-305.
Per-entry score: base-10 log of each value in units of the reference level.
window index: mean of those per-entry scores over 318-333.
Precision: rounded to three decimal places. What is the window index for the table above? -0.044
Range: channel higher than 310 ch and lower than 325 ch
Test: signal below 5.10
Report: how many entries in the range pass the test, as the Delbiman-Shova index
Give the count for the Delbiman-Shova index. 0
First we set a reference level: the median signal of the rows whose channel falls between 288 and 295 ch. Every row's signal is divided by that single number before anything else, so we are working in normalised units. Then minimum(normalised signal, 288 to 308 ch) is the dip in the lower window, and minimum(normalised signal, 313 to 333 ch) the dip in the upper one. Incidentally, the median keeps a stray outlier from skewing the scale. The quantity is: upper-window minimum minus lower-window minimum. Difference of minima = -0.10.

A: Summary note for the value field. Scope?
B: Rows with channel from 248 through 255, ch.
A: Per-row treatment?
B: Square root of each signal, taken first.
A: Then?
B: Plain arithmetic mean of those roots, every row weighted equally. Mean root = 2.16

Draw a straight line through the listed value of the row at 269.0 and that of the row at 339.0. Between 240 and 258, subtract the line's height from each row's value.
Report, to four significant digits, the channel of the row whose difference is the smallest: 241.5 ch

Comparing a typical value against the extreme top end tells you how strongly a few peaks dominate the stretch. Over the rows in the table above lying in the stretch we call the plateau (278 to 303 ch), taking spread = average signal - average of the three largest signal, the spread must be -0.15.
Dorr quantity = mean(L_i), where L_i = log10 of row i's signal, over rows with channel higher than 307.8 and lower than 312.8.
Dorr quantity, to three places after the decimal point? 0.729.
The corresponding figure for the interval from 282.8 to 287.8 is 0.775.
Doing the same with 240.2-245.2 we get 0.656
